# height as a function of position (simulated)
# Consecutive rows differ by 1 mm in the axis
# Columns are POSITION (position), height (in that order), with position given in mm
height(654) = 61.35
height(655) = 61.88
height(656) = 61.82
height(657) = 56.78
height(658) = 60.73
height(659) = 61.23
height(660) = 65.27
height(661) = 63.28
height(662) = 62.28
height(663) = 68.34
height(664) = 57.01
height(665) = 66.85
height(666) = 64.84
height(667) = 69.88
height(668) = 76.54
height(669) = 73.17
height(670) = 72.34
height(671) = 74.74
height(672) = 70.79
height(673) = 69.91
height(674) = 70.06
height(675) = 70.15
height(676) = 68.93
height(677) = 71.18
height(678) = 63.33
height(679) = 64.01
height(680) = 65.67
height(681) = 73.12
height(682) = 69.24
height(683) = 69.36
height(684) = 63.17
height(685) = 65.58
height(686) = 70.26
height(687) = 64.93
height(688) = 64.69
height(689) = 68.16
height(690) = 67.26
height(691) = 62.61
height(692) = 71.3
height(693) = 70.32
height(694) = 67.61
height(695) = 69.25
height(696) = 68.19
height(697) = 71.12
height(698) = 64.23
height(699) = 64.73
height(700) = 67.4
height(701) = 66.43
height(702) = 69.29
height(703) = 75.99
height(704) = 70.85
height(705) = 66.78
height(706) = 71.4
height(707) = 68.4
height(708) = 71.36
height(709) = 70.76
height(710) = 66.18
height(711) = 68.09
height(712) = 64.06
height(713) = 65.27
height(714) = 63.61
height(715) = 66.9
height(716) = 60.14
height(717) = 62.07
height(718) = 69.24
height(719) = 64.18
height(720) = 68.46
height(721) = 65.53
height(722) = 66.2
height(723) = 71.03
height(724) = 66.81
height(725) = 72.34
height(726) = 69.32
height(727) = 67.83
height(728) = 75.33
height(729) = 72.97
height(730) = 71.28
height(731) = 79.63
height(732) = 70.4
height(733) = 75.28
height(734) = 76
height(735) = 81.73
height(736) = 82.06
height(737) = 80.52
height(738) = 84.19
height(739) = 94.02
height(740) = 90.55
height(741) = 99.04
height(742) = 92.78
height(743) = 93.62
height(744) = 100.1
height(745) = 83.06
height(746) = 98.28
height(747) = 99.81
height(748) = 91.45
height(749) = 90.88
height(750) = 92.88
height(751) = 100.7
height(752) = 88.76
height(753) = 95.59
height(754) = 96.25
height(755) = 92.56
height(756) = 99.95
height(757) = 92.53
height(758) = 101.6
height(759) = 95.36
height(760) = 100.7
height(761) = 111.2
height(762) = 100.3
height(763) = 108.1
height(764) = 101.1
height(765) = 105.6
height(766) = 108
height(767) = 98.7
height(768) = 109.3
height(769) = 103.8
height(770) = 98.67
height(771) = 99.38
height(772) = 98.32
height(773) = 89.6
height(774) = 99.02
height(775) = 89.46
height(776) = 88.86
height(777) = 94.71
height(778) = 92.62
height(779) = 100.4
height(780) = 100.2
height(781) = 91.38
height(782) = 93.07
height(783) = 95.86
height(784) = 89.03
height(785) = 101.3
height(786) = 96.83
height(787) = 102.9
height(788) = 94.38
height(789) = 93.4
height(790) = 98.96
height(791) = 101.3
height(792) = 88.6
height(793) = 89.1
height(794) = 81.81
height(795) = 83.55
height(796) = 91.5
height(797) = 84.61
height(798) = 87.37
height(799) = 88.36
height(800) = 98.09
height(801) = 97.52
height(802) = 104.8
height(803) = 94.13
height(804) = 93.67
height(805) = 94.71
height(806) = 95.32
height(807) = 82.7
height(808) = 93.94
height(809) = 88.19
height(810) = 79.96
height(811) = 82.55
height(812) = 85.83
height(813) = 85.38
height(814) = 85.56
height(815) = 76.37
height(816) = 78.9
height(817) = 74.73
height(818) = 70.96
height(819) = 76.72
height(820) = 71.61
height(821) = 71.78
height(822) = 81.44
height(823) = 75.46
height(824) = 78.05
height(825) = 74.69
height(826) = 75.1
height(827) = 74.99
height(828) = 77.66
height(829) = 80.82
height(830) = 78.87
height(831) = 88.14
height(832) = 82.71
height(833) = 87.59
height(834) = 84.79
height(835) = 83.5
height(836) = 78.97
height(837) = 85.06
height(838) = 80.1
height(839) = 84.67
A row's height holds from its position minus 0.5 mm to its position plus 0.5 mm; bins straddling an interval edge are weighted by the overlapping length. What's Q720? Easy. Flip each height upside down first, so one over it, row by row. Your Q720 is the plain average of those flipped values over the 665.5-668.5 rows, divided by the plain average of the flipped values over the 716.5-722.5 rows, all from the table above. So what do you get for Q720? 0.94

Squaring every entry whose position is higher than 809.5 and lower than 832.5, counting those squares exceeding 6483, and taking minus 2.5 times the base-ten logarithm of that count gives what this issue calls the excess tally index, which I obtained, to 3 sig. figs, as -2.26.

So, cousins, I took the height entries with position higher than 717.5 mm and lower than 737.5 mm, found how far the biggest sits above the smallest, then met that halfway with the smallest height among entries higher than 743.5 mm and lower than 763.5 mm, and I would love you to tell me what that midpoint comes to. 50.5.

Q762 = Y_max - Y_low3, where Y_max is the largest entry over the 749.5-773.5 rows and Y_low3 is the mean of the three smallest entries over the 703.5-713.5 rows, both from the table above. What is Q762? 46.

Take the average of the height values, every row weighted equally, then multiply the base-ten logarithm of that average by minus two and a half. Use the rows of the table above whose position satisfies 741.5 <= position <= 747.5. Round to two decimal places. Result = -4.94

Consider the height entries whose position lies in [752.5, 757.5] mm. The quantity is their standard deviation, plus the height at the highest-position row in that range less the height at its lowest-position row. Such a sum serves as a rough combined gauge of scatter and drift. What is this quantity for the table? 0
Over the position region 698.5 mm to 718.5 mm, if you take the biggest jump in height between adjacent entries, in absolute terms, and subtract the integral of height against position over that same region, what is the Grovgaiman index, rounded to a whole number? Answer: -1342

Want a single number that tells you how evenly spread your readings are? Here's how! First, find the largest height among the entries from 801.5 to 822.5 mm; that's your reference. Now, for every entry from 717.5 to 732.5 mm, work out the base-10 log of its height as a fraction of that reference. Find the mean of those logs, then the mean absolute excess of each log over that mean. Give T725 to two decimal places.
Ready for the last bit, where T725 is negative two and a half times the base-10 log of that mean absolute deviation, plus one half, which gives 4.82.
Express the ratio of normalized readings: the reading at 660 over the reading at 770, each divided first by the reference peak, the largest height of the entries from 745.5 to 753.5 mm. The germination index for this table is 0.66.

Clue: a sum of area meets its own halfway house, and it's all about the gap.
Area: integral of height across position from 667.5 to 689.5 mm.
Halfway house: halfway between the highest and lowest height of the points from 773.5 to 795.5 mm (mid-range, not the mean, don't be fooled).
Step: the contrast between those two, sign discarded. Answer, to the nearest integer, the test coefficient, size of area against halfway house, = 1427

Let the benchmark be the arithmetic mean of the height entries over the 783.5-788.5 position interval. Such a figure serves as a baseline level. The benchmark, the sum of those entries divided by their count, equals 97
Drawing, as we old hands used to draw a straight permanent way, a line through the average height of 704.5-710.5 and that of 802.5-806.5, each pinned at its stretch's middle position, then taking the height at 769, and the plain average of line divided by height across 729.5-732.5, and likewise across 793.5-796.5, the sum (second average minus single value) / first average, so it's -100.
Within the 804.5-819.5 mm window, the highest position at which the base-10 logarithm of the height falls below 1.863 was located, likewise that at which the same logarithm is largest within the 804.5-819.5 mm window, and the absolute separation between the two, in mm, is 12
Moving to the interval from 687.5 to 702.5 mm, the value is 10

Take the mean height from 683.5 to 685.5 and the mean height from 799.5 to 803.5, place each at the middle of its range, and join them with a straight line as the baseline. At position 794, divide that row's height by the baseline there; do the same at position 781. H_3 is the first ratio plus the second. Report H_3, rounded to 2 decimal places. 1.83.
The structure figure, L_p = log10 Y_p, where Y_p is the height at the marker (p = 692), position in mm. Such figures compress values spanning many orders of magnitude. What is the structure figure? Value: 1.85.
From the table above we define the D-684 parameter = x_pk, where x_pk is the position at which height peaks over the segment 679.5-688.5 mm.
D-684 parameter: 681 mm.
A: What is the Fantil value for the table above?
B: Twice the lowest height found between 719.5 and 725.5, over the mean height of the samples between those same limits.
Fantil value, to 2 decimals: 1.92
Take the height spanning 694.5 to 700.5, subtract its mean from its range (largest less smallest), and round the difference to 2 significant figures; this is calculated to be -61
